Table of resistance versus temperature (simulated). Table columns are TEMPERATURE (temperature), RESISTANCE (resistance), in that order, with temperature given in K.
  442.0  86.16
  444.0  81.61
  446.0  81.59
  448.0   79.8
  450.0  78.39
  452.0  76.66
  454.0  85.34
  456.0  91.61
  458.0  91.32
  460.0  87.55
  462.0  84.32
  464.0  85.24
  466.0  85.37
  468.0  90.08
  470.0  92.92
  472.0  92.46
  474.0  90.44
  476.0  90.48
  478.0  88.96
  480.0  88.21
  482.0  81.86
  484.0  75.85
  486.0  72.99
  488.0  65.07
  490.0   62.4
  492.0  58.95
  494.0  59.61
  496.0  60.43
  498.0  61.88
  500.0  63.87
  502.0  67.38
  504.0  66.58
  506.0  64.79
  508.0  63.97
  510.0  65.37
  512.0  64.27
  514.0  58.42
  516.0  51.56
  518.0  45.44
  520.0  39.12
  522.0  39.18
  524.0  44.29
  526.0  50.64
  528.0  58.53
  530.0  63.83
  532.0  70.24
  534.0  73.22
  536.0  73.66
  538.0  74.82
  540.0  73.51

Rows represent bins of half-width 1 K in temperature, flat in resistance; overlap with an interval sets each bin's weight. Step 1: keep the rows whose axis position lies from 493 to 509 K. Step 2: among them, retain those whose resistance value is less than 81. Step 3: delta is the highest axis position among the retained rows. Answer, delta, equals 508.0 K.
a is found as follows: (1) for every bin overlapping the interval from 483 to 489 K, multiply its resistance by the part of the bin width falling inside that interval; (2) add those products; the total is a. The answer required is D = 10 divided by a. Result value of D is 0.0234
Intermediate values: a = 428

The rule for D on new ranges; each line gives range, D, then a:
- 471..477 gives 0.0183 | 547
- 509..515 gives 0.0266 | 376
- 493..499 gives 0.0275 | 364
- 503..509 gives 0.0256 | 391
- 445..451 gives 0.0209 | 480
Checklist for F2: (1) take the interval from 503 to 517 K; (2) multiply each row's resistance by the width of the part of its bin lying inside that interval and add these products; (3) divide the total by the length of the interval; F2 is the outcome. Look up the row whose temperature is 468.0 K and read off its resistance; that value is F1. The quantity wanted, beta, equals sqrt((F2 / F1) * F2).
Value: 6.5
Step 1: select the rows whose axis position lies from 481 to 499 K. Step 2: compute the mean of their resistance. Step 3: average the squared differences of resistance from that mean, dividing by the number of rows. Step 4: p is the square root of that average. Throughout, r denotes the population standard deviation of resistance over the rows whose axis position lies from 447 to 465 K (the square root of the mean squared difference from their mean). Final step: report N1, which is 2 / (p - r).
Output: 0.7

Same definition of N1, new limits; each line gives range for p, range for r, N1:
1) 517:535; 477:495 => 1.7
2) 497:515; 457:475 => -3.3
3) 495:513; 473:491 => -0.2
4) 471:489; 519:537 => -0.5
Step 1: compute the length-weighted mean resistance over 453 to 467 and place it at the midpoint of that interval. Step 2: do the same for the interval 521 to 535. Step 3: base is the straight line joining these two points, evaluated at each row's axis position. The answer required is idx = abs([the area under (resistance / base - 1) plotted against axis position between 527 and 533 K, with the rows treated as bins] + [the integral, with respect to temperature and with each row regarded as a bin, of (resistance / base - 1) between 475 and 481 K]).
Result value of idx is 1.6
